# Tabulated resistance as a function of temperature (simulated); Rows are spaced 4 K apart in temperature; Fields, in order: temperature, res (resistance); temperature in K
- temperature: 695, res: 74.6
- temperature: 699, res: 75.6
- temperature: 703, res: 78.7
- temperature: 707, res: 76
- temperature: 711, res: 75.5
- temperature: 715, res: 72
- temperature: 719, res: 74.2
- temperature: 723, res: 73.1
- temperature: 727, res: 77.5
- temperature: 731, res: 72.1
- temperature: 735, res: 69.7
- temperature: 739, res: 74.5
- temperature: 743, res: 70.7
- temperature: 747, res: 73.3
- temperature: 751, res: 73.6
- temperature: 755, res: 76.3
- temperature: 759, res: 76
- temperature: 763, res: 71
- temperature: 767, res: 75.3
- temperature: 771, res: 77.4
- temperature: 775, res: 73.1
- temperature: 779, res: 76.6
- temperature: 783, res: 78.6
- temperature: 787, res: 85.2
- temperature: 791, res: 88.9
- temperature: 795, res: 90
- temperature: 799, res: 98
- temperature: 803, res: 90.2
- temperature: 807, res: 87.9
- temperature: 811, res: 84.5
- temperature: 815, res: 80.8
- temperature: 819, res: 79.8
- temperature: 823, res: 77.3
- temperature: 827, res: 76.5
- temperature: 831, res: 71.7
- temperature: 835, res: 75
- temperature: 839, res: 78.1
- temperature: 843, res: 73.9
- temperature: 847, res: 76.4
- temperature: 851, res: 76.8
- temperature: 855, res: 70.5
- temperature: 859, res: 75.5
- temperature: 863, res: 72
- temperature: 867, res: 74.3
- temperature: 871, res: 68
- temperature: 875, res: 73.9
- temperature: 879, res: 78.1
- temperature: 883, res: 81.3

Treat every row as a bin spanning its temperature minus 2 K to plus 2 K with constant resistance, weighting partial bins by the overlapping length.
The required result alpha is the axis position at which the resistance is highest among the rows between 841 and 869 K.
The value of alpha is 851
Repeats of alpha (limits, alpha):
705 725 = 707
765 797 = 795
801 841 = 803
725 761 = 727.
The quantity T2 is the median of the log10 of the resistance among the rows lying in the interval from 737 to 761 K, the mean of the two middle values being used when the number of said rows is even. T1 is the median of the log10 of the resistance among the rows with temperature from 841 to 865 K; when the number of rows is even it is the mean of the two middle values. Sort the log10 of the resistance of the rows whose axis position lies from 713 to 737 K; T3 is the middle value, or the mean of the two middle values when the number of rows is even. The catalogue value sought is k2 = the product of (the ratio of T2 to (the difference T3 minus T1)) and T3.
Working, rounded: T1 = 1.873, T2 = 1.87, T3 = 1.86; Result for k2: -281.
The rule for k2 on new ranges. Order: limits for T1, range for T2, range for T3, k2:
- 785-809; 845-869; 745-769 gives -44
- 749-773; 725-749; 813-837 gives 493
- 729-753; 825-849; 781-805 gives 41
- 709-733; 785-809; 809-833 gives 132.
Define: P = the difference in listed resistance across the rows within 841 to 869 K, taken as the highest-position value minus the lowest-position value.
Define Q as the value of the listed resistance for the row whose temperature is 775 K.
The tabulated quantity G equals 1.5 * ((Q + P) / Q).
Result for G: 1.5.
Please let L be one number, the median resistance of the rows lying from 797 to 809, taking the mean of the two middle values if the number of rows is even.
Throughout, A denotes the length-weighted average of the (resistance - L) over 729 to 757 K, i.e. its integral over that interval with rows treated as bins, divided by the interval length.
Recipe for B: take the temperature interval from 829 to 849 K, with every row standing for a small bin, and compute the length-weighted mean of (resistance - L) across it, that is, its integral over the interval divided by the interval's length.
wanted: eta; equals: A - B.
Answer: -2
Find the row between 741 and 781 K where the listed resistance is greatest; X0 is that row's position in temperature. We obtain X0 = 771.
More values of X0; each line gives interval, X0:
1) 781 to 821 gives 799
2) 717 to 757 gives 727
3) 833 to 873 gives 839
